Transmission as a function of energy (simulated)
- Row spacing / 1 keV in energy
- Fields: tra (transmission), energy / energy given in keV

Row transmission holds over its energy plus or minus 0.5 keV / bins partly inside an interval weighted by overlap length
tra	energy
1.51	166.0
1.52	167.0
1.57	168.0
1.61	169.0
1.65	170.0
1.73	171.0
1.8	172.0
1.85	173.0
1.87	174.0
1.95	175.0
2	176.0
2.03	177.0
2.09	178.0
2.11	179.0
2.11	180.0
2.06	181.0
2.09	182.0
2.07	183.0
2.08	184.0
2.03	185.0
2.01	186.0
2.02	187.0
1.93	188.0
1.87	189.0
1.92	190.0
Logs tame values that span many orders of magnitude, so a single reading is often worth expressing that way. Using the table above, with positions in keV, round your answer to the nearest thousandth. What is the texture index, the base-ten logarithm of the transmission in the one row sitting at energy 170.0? 0.217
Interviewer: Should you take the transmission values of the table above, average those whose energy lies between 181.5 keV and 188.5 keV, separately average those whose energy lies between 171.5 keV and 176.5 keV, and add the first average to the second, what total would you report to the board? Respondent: 3.93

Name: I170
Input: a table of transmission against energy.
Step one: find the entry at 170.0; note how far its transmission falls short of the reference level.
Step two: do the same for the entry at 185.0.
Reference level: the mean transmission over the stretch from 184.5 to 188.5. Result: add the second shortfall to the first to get 0.3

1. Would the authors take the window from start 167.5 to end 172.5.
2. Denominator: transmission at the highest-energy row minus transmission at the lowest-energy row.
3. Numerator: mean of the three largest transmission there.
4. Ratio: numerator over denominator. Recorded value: 8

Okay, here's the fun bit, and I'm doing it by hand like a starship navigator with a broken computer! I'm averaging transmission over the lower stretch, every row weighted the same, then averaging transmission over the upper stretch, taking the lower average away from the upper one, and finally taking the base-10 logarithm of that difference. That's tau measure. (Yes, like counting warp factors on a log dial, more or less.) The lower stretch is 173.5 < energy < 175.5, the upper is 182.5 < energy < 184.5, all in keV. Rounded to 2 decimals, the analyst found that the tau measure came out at -0.78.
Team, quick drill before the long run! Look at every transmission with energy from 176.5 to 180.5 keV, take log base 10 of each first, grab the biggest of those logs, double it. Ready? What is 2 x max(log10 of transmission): 0.649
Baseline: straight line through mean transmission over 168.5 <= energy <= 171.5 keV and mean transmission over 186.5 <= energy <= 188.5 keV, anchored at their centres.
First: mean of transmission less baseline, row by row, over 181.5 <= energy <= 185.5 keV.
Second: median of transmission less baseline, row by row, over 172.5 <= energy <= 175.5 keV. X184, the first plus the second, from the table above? 0.299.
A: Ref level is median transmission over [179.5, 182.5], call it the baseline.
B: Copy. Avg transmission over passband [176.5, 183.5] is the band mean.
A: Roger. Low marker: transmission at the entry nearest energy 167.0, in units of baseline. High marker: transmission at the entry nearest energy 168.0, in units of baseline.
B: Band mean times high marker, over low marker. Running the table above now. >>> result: 2.15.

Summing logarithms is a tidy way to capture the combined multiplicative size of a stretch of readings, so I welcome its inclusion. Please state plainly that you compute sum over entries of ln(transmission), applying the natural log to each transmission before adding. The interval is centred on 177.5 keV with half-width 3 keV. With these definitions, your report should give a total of 4.3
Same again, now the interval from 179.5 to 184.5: 3.7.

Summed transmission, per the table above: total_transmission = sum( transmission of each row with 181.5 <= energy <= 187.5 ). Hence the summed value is 12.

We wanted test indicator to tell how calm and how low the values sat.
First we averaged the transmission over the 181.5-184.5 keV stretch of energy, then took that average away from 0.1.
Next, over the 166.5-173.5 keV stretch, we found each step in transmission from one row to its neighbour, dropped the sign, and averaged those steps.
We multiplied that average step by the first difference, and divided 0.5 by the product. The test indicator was -4.59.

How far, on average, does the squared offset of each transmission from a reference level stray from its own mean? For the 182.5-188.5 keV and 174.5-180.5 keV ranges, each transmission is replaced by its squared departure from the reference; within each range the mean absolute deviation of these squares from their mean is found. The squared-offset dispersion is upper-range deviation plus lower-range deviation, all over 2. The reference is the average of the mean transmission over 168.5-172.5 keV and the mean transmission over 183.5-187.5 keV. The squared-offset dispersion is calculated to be 0.015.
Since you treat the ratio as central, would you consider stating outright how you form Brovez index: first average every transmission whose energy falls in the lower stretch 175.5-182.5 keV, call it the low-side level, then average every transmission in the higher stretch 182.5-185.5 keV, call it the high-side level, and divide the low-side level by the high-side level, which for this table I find 1.00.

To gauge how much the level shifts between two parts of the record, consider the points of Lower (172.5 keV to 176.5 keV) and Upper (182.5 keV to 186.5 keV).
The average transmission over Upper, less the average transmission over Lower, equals 0.13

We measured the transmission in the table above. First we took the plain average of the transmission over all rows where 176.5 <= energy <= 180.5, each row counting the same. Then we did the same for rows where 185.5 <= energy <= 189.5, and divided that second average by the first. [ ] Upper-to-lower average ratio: 0.94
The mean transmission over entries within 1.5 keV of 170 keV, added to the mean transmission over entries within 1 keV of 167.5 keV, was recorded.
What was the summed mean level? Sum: 3.21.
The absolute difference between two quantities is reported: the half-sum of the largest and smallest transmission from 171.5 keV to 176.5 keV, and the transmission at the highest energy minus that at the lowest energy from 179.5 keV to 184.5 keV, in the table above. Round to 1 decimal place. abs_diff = 1.9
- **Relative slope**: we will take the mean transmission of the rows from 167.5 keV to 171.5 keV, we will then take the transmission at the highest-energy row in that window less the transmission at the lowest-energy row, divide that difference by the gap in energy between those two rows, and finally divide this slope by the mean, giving 0.033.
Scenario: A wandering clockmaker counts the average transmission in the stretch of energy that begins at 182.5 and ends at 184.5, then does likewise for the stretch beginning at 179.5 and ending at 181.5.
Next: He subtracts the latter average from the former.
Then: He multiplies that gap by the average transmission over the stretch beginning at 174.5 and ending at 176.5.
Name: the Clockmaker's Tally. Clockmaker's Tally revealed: -0.02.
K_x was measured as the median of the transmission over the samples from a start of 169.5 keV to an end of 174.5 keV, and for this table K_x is 1.80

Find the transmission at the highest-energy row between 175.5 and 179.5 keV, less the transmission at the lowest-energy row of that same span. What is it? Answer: 0.11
